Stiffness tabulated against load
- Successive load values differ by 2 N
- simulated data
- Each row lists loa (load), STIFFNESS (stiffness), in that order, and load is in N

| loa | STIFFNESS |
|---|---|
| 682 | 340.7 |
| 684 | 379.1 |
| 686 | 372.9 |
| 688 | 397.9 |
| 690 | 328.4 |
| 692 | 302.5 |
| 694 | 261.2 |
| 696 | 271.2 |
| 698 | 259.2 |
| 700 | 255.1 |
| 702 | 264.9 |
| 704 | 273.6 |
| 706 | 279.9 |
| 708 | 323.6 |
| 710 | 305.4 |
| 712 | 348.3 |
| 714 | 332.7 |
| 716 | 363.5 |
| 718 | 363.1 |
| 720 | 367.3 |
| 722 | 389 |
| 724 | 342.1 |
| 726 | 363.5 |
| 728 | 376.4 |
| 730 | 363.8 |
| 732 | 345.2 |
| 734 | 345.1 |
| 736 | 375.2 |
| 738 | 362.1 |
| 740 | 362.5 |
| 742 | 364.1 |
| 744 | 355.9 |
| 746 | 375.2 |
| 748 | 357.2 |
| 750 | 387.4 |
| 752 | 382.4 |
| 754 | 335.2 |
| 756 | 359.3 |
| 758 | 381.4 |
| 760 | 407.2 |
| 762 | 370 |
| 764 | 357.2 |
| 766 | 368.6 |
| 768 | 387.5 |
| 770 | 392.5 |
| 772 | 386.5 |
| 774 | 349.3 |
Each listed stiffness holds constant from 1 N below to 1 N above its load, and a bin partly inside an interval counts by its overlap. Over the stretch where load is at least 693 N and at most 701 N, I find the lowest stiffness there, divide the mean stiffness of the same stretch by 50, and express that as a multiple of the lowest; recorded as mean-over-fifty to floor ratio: 0.0205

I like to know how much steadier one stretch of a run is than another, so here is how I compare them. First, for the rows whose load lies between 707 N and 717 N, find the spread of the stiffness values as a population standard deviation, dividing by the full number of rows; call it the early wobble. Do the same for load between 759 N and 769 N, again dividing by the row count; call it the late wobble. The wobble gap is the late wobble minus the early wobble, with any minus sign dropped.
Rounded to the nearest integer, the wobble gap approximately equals 3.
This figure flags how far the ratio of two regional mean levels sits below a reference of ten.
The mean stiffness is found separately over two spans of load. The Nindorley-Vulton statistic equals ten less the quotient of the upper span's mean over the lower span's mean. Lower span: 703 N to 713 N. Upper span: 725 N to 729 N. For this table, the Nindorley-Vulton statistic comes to 8.79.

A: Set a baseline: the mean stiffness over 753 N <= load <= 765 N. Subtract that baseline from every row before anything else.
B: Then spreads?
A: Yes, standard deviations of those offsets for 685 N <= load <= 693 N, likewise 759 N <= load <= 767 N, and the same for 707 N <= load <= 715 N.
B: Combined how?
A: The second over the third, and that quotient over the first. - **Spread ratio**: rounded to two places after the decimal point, 0.03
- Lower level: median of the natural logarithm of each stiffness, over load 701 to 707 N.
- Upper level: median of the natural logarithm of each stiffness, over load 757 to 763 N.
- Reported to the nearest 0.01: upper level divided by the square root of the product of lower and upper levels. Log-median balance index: 1.03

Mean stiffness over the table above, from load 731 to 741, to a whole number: 358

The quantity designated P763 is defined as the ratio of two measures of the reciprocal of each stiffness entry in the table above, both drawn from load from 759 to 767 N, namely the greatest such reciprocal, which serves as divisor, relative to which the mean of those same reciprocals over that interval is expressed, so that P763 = 0.953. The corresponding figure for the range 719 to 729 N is 0.932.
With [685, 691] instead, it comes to 0.902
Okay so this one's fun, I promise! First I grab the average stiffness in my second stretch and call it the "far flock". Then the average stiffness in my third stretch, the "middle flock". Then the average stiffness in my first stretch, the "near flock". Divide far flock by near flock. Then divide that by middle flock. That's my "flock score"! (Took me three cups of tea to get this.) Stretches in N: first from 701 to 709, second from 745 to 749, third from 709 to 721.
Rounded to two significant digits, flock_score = 0.0037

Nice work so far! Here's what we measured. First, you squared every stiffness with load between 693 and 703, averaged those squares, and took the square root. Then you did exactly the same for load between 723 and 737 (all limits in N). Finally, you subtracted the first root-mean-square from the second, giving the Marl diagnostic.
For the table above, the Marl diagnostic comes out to 97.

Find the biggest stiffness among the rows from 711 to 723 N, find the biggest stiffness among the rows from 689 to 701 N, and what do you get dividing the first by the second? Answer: 1.18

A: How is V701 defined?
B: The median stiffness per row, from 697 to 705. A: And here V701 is 262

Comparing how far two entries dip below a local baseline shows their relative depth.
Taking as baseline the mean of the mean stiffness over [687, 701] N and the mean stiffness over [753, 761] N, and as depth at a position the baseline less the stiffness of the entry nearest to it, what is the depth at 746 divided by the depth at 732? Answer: 4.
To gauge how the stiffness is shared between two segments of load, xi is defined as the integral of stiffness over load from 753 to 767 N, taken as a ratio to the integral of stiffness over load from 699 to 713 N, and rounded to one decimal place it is 1.3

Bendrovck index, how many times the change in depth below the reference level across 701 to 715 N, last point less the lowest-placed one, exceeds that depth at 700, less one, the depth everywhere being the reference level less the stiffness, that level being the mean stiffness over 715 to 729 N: -1.6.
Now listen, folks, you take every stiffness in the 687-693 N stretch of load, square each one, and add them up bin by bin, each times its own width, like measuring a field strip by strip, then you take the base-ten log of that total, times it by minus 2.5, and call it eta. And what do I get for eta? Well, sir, -14.6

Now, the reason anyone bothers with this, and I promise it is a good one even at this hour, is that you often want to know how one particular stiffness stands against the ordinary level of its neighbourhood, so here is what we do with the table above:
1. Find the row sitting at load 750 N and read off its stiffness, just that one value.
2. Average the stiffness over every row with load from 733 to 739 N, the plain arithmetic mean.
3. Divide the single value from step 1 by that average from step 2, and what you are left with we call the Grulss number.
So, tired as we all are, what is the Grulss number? 1.07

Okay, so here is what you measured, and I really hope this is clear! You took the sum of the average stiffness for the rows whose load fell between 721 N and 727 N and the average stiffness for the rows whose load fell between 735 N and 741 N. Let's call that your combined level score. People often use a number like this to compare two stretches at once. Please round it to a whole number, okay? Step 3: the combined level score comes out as 731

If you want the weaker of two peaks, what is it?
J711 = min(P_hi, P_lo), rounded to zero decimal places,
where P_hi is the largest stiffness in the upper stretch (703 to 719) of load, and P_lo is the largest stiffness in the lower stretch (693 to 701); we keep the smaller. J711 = 271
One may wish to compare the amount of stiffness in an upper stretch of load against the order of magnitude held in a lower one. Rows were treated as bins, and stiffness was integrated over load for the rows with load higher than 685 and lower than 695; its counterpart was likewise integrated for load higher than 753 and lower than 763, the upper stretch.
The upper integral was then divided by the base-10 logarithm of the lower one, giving 1052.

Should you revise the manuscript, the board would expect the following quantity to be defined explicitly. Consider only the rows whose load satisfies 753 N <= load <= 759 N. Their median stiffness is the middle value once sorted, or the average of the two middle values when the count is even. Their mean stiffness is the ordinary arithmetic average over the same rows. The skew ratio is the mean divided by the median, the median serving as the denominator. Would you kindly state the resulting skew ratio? 1.00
